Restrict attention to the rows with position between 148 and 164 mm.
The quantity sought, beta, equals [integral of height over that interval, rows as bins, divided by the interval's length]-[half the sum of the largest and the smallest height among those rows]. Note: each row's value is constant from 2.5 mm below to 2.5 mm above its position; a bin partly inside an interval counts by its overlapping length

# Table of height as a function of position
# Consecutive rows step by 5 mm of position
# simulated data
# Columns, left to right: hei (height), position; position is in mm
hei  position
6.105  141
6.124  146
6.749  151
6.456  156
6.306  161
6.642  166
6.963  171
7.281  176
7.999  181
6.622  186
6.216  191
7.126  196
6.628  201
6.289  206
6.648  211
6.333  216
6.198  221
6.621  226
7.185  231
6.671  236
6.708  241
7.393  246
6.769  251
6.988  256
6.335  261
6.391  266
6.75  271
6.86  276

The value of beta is -0.03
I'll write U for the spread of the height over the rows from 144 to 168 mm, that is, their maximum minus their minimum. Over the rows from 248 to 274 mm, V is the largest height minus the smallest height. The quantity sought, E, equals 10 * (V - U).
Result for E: 0.3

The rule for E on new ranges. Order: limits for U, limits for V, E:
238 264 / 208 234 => -0.7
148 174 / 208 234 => 3.3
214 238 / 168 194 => 8.0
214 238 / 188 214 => -0.8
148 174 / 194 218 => 1.8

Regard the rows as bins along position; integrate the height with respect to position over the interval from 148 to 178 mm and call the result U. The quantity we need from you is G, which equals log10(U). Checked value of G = 2.30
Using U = 201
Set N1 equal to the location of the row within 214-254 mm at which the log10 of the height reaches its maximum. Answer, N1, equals 246 mm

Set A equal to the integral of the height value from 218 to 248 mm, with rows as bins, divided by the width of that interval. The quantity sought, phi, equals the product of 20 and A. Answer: 136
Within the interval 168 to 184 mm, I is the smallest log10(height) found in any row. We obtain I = 0.843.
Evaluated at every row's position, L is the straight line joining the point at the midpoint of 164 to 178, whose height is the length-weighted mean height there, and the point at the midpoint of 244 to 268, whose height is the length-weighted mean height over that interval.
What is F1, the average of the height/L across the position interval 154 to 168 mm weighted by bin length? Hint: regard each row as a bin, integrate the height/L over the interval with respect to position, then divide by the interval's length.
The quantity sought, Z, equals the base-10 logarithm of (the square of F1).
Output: -0.07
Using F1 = 0.93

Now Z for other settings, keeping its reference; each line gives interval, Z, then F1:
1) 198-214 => -0.05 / 0.95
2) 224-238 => 0.00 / 1.00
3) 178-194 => 0.00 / 1.00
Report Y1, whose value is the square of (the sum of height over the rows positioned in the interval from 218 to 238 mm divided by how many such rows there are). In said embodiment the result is 44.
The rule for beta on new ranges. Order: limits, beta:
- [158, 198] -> -0.22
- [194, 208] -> -0.03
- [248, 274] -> 0.00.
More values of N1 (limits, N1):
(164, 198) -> 181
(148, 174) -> 171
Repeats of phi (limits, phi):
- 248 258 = 138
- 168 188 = 144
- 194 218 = 132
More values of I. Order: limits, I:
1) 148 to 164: 0.800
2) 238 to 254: 0.827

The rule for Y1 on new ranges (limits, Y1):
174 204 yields 49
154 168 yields 42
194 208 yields 45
